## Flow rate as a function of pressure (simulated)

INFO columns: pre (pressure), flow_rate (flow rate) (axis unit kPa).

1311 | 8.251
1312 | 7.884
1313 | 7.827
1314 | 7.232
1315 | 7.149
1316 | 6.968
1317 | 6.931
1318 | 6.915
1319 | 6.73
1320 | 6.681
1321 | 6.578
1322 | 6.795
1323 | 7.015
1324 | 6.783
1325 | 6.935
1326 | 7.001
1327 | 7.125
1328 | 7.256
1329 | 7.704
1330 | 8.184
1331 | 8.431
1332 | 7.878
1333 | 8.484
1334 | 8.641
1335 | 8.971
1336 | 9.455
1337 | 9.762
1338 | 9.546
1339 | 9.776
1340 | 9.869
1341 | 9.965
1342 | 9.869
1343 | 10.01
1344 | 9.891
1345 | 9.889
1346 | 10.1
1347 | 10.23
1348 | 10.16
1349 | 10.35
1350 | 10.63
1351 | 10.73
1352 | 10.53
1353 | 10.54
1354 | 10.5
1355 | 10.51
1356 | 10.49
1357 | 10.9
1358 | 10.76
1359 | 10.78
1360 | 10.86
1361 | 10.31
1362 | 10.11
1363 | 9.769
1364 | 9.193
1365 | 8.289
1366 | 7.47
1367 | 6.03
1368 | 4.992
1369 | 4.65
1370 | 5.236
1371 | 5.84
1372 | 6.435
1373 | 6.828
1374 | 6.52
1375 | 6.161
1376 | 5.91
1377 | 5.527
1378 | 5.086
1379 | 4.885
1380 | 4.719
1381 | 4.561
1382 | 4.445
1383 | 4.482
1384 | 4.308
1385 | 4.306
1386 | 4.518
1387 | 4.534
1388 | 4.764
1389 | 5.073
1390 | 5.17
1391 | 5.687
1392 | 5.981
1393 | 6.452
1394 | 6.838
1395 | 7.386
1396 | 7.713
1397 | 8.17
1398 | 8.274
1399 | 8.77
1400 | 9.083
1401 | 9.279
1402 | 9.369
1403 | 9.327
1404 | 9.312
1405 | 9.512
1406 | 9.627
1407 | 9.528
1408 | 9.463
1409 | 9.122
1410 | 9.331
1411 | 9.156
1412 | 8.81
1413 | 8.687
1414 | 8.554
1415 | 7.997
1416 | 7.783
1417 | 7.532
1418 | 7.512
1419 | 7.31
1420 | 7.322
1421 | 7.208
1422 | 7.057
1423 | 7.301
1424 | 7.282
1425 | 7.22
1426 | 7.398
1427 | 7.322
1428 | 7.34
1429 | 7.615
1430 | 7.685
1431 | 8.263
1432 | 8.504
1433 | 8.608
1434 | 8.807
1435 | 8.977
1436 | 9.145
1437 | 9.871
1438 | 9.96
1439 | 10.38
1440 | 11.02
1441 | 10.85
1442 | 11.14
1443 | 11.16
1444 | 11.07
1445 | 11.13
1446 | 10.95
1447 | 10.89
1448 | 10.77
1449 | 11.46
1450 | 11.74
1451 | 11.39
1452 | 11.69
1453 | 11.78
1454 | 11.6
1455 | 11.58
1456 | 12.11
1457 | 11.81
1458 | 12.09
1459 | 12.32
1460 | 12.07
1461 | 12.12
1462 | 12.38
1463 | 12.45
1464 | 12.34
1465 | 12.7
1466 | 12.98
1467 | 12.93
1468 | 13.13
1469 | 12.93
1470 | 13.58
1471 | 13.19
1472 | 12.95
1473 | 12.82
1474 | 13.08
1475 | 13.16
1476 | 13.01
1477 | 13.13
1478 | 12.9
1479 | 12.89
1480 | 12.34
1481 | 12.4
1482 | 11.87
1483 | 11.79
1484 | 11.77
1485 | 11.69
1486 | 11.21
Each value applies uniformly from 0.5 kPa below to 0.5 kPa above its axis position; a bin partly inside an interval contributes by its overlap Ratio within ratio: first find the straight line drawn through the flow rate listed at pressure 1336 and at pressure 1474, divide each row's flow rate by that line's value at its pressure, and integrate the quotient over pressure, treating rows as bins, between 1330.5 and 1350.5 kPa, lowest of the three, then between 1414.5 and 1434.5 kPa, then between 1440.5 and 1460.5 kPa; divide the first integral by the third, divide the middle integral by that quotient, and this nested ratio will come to 11.9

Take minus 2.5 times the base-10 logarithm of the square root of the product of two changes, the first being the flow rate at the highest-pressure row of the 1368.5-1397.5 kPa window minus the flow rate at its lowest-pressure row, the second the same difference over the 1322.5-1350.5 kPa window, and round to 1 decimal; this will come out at -1.4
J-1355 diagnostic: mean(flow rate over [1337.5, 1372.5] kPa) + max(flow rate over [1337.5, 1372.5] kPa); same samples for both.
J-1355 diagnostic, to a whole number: 20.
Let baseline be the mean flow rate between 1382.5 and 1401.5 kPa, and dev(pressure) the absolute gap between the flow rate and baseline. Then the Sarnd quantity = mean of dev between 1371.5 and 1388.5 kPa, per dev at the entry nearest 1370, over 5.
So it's 0.23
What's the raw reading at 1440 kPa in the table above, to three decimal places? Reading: 11.020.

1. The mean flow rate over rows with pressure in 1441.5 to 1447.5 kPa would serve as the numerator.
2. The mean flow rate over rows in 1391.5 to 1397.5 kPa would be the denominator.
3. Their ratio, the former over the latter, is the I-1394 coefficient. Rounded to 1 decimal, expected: 1.6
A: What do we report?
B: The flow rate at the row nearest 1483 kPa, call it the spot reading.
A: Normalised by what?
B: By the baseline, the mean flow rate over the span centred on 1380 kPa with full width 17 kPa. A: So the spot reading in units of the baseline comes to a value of 2.28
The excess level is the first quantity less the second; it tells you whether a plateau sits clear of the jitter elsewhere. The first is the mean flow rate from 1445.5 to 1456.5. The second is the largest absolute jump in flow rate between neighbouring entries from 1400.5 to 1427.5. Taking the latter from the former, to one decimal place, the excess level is 10.9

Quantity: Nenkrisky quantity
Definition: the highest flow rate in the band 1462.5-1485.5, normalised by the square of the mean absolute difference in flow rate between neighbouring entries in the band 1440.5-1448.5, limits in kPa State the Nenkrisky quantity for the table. 990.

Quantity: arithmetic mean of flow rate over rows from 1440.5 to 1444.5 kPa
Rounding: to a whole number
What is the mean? 11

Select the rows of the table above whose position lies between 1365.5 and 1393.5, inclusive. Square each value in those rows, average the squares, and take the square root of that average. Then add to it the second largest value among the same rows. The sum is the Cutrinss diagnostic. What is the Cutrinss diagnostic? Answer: 12.3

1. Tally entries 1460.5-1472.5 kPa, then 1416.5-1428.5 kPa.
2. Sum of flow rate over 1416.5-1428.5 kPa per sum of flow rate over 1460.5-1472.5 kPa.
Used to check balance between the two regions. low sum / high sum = 0.6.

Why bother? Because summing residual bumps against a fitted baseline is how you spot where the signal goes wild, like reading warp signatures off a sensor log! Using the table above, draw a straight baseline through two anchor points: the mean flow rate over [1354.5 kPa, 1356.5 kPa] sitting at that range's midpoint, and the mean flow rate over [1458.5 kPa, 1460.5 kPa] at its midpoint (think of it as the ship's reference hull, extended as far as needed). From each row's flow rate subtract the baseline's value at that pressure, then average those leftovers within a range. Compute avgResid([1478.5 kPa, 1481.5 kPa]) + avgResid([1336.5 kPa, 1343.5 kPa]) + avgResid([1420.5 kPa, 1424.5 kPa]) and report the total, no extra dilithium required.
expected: -4.8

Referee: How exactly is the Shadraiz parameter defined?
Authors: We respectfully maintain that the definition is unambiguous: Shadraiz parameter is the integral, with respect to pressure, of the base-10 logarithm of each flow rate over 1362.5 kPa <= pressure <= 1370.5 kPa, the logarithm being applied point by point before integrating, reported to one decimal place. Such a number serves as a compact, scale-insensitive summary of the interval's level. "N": 6.6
